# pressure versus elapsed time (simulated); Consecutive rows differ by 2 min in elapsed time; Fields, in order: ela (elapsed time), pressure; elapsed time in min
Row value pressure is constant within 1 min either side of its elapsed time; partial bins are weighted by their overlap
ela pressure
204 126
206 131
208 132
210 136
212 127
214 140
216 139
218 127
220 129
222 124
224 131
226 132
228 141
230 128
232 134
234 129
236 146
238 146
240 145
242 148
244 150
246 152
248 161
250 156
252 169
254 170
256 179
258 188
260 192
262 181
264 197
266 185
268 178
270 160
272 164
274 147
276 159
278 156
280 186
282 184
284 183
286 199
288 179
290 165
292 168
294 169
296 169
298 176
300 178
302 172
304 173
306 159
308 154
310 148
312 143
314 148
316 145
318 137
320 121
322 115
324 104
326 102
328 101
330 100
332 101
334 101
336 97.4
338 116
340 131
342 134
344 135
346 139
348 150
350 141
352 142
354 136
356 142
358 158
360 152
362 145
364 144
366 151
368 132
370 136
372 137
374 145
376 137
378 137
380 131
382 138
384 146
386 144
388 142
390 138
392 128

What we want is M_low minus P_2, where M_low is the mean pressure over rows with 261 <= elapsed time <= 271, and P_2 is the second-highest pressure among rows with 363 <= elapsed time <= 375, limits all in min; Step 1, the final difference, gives 35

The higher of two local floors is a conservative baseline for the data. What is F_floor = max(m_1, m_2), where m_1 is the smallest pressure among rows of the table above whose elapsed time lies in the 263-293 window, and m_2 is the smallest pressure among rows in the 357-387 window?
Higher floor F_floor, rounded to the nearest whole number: 147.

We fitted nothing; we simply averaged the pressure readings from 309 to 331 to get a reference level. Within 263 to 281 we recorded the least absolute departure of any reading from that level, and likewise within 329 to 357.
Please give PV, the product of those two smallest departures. 161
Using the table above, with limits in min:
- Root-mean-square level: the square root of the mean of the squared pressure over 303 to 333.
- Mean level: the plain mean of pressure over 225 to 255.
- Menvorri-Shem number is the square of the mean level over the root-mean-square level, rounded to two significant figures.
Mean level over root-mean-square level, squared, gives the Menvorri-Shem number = 1.2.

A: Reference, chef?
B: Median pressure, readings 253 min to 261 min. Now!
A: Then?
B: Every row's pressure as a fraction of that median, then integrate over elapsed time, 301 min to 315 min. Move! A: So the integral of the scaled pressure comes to 12 min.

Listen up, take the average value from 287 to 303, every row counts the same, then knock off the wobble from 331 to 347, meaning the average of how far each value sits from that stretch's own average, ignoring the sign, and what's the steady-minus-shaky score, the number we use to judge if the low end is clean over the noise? 157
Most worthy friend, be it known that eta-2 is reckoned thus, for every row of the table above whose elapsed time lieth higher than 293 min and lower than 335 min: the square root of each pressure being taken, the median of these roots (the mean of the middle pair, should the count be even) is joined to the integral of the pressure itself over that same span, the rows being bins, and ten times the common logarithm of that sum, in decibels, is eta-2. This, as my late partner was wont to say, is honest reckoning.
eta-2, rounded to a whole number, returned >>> 38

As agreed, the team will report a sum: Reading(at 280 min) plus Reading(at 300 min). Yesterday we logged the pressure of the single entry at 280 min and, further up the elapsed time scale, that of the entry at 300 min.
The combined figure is 364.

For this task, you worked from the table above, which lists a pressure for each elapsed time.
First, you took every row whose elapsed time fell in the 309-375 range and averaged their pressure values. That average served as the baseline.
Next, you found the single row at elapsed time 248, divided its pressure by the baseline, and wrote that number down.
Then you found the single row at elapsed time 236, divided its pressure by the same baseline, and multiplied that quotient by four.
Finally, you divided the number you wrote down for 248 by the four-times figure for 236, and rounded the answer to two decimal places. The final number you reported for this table 0.28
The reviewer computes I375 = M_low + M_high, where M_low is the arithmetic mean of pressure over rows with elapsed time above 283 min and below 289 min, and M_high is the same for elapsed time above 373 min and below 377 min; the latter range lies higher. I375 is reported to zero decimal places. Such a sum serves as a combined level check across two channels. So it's 328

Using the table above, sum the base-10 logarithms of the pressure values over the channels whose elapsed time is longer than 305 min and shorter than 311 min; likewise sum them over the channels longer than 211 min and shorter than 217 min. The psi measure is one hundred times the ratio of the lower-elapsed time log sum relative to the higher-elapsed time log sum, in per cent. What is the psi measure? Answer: 97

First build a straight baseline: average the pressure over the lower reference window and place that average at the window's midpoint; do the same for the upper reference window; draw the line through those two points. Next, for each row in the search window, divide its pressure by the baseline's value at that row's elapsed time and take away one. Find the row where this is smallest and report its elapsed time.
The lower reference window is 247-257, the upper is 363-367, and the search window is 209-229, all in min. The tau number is 222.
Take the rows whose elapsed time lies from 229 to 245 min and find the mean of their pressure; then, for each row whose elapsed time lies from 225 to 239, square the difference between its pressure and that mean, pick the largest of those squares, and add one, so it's 164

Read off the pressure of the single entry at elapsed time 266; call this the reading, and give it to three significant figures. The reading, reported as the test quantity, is 185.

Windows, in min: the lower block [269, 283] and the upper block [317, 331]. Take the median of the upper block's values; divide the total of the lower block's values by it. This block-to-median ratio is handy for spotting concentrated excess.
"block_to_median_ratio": 11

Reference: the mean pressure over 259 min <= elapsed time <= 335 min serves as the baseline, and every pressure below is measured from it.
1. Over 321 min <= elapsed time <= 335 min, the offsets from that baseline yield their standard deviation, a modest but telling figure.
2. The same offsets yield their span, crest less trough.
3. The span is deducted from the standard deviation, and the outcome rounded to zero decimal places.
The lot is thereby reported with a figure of -10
